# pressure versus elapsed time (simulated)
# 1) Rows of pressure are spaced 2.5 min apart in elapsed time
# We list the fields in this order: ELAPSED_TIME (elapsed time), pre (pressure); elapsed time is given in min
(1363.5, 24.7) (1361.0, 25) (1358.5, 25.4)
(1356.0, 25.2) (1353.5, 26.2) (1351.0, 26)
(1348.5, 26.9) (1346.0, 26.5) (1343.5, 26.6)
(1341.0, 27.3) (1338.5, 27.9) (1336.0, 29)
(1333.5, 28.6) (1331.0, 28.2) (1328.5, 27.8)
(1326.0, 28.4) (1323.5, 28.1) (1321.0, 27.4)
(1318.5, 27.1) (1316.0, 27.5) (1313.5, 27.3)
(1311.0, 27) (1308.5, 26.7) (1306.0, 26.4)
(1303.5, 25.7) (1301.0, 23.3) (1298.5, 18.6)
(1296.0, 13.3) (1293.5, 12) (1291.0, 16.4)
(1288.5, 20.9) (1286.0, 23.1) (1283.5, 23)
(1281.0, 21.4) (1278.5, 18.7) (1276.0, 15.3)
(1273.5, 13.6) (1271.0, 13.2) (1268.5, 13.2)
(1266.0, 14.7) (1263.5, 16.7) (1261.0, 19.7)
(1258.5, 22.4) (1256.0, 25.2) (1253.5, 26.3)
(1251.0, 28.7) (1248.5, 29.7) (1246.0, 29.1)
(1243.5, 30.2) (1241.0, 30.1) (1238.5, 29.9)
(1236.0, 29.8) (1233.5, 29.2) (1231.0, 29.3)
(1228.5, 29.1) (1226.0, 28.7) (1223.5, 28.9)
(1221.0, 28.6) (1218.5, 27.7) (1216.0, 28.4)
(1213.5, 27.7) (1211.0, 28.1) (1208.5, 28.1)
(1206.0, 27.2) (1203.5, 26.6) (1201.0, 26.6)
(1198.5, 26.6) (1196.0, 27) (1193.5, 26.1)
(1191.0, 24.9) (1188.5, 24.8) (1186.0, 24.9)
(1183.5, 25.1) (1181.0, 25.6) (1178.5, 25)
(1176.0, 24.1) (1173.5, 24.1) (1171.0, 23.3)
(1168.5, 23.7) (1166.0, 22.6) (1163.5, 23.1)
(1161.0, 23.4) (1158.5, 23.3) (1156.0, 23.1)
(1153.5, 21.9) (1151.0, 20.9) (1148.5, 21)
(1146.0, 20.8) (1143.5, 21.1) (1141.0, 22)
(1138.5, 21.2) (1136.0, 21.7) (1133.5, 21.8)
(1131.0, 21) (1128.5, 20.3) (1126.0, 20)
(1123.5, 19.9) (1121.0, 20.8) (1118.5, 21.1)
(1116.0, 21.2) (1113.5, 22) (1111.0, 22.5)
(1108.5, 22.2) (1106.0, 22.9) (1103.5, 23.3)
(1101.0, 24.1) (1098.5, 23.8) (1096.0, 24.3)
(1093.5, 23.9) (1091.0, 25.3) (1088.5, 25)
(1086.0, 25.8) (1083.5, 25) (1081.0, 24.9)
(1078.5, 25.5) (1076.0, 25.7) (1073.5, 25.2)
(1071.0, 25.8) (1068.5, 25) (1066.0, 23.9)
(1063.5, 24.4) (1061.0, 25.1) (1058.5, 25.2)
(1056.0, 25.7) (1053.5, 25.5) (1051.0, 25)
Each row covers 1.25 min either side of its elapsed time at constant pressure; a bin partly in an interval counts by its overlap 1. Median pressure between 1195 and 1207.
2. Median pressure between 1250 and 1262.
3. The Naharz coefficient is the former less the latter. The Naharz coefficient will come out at 1.4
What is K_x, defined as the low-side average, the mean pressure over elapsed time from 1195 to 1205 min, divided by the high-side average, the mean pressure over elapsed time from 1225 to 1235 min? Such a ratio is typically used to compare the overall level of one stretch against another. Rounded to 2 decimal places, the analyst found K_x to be 0.92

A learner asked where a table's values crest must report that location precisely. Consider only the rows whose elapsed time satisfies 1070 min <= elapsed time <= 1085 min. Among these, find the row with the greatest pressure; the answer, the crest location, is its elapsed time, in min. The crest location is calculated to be 1071.0 min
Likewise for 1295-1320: 1316.0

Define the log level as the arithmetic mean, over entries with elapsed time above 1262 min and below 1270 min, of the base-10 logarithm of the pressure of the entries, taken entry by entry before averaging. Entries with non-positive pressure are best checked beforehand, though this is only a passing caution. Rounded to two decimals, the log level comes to 1.17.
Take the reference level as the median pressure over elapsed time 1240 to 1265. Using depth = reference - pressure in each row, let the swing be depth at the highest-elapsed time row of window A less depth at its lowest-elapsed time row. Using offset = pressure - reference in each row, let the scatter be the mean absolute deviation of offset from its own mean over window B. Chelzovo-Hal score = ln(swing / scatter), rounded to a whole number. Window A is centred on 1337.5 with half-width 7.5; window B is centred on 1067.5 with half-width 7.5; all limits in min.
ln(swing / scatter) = 1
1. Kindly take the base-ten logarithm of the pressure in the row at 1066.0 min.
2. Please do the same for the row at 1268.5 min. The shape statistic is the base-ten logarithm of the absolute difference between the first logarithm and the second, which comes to -0.6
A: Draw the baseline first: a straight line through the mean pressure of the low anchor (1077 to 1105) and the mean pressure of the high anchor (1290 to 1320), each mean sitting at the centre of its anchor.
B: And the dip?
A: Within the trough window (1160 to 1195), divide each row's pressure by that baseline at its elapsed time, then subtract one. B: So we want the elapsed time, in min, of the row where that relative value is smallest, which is 1166.0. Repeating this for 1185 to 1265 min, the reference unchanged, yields 1263.5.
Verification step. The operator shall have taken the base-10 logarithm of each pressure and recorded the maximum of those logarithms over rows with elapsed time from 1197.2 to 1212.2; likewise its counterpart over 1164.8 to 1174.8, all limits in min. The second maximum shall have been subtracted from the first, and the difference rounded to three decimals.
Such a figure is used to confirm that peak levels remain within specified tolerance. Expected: 0.067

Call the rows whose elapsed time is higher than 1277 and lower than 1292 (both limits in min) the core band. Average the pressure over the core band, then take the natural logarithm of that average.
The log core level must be 3.0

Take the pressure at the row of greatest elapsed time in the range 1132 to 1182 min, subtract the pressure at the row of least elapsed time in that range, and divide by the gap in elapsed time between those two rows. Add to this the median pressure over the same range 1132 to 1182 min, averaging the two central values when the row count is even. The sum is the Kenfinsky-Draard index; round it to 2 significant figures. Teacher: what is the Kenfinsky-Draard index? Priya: 23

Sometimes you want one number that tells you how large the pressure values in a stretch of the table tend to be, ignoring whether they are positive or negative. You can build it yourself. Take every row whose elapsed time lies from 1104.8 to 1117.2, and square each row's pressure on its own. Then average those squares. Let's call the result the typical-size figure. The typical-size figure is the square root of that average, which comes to 22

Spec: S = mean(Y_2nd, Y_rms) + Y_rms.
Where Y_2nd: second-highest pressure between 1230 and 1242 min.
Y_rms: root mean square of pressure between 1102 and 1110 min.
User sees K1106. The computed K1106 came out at 49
